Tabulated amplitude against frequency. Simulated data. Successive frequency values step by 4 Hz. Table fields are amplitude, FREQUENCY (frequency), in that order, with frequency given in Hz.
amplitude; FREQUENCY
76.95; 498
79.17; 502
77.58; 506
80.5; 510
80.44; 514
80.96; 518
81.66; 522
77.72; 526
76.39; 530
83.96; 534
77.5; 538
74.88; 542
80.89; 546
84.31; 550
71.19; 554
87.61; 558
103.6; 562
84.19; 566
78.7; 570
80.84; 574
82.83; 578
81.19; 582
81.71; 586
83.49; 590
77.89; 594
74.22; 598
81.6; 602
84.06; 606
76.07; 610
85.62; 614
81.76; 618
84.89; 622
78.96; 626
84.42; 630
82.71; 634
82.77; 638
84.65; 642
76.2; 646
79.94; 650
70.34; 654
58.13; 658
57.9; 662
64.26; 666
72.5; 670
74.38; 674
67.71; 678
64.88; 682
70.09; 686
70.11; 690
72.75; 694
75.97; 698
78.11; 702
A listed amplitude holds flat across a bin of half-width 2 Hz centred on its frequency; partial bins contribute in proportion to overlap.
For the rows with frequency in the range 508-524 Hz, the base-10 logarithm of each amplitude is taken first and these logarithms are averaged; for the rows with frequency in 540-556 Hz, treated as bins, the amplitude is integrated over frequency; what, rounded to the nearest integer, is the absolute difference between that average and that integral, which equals 1243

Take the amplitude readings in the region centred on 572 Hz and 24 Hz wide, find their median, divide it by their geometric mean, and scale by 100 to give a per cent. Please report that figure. 97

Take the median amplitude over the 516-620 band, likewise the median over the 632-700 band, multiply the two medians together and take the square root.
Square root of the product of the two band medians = 76.8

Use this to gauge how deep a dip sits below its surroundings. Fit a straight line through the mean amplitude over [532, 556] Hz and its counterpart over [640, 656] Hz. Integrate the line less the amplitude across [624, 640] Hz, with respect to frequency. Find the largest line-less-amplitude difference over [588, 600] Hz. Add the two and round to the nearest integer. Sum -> -64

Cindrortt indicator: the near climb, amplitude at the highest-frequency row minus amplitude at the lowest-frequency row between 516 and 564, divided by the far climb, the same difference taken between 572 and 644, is 5.9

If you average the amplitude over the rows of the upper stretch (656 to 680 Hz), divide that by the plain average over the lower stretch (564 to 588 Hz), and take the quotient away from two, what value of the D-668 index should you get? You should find 1.19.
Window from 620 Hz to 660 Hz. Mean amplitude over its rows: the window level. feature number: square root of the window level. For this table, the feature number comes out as 8.85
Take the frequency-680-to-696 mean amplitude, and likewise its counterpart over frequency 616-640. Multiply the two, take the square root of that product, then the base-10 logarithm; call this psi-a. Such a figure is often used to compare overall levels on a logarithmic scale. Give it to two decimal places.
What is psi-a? 1.88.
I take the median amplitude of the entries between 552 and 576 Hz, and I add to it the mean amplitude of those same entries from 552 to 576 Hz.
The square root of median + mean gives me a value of 12.9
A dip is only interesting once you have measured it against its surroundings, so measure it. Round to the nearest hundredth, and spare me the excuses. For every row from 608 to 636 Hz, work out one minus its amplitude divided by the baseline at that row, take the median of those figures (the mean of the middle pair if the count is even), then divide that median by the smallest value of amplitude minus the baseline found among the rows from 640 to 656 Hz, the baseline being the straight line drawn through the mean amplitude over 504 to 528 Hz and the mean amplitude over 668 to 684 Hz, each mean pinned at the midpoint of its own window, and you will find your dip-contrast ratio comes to 0.16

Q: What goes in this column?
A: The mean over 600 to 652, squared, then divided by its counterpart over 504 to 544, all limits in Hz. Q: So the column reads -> 85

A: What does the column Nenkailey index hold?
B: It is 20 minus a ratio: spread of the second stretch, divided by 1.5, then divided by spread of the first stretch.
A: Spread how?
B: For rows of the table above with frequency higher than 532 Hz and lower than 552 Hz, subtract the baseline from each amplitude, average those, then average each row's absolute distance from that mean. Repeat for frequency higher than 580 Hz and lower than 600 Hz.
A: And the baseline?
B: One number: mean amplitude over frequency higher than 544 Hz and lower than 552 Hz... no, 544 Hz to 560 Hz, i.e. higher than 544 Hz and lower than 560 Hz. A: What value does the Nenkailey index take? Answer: 19.4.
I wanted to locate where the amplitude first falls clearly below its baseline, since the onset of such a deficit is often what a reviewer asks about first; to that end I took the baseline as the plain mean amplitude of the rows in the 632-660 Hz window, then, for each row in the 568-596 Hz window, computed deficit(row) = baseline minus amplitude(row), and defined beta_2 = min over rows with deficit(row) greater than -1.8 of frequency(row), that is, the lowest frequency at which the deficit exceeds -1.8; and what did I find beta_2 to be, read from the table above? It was 594 Hz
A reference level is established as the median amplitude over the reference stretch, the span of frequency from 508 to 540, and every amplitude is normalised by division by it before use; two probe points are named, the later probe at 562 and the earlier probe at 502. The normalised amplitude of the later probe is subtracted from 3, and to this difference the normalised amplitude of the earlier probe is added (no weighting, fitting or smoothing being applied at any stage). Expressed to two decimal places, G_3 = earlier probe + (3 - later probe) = 2.70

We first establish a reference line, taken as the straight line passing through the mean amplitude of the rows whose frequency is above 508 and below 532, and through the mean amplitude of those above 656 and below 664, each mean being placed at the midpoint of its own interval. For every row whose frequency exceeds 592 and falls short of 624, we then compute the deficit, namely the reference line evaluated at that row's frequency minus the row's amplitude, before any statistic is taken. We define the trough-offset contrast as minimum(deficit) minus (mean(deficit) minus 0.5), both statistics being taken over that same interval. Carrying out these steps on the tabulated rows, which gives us -6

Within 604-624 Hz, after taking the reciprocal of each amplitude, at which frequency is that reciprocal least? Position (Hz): 614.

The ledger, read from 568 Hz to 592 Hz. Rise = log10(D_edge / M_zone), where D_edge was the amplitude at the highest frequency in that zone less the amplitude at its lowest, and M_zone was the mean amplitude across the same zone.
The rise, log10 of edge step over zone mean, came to -1.23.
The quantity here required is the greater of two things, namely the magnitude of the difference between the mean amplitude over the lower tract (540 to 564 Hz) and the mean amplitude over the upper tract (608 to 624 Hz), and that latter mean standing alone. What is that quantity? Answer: 82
